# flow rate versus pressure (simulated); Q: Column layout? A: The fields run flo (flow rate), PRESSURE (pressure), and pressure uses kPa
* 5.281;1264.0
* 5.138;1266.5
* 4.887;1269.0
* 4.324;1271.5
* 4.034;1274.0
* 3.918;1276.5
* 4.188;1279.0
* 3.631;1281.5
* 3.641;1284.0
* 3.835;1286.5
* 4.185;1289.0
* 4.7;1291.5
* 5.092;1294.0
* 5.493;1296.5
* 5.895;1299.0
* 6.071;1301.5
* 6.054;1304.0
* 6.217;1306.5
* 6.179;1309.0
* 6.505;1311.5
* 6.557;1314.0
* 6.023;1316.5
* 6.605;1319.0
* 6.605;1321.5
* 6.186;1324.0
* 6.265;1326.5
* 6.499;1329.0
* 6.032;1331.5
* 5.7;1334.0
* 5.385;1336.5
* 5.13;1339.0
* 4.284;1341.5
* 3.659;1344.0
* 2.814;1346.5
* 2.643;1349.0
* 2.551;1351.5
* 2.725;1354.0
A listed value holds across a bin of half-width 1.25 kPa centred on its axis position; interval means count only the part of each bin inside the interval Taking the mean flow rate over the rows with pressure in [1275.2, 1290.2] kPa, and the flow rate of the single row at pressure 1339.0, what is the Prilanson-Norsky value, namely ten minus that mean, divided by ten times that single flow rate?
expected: 0.119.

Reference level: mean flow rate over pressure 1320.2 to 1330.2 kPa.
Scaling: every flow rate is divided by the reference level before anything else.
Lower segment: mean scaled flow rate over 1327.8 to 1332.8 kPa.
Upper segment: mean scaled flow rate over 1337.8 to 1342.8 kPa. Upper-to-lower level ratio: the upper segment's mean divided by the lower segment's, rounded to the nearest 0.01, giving 0.75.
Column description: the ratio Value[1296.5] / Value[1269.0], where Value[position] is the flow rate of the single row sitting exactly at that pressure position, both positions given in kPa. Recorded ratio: 1.1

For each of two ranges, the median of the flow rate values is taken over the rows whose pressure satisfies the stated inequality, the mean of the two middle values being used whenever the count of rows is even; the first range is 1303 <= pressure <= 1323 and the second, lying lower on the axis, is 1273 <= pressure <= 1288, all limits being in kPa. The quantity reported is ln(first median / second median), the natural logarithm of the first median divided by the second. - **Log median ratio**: 0.5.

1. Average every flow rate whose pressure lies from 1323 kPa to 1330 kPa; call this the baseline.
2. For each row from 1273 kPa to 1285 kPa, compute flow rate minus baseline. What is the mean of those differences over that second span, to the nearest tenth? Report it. -2.4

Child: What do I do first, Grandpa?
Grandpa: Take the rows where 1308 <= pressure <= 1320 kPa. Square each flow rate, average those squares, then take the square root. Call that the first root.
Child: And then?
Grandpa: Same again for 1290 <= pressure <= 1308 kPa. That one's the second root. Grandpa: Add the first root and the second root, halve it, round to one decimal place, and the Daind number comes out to 6.0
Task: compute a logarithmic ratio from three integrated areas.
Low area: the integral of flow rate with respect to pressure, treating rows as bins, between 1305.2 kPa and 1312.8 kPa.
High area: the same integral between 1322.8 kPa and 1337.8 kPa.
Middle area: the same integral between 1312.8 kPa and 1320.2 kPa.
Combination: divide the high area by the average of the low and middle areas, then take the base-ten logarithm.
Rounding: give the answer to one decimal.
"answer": 0.3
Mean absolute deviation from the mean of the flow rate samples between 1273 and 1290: 0.186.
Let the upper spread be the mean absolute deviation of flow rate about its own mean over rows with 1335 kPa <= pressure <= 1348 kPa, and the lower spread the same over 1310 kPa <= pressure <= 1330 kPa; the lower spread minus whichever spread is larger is -0.63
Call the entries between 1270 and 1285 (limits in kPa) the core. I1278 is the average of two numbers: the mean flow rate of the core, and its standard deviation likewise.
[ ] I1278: 2.1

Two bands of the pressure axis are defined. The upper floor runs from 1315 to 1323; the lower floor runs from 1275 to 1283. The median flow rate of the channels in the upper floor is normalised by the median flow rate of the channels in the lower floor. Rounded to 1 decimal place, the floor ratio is 1.7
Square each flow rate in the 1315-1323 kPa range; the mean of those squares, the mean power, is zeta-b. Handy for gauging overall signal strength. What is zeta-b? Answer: 41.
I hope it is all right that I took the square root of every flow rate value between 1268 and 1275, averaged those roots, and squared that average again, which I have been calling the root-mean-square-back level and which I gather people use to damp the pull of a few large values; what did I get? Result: 4.4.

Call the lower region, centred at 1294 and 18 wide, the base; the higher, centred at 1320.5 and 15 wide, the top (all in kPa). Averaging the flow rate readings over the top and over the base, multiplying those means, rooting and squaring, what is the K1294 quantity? 32.1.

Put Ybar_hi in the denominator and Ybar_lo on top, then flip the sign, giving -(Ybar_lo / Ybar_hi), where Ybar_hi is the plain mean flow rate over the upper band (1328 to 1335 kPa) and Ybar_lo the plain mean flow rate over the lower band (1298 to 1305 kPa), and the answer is -1.0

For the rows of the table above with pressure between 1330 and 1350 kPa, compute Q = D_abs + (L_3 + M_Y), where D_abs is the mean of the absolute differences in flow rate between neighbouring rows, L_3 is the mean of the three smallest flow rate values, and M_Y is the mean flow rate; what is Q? 8.0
